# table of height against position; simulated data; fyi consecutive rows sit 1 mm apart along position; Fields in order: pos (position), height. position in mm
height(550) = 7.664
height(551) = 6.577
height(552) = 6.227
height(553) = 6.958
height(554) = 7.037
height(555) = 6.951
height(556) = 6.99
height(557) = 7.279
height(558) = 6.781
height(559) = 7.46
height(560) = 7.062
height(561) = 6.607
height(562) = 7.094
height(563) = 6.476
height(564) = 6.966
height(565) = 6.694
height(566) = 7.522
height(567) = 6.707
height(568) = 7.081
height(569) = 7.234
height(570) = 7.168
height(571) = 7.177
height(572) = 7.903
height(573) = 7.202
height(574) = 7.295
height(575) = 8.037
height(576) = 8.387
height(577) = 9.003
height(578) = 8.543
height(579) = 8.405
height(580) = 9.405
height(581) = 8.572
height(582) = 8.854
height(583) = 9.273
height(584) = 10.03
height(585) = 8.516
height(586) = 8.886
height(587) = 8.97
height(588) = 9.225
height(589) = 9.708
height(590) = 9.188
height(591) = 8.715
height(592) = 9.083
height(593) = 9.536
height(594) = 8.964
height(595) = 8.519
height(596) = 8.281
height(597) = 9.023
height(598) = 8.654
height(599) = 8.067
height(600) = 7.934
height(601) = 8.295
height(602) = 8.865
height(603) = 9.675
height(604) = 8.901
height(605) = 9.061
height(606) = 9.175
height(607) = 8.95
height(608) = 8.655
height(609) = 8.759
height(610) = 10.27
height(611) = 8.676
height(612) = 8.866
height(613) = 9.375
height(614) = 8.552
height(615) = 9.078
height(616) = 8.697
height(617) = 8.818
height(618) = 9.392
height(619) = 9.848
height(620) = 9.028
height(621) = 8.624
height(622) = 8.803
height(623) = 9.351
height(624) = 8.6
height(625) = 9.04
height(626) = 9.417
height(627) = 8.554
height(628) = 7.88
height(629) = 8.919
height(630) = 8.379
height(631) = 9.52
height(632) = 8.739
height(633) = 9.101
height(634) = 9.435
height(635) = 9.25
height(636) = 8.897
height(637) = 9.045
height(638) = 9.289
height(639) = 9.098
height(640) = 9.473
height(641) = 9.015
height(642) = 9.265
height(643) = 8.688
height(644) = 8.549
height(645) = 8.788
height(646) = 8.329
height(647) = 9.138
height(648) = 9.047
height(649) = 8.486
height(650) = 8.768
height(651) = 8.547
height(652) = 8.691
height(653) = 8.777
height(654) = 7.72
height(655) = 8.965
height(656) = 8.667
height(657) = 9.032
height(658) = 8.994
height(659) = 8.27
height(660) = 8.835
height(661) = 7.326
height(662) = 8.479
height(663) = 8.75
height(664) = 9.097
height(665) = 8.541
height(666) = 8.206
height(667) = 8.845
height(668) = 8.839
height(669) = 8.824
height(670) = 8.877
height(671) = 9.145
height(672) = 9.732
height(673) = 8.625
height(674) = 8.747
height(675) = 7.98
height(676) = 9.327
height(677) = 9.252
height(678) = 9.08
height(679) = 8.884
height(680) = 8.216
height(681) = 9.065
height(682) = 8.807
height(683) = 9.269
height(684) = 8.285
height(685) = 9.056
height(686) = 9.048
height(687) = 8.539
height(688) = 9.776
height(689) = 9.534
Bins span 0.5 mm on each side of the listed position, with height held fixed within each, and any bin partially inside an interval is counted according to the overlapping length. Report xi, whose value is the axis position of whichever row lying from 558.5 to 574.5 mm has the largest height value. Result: 572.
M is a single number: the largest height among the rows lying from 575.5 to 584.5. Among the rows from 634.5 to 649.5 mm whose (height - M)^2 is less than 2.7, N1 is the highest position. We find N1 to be 649 mm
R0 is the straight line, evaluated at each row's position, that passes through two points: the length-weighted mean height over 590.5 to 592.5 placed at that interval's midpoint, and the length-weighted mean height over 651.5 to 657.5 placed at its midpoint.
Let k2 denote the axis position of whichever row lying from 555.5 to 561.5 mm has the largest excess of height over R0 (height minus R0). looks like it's 559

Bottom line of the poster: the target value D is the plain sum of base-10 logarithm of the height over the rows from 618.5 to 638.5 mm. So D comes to 19.06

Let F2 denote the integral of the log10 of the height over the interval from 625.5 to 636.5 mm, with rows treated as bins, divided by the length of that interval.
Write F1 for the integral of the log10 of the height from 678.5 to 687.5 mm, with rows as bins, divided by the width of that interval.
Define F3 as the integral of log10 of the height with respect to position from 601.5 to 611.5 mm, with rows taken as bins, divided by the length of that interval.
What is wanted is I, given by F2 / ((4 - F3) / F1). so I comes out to 0.295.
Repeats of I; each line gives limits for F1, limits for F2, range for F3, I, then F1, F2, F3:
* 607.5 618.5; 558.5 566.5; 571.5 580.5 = 0.261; 0.95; 0.8436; 0.915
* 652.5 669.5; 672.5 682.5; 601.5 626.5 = 0.290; 0.93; 0.9439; 0.957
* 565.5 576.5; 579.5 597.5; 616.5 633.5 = 0.273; 0.87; 0.9557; 0.951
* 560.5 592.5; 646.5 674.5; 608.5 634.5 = 0.279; 0.91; 0.9396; 0.953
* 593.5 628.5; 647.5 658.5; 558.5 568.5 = 0.282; 0.95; 0.9391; 0.843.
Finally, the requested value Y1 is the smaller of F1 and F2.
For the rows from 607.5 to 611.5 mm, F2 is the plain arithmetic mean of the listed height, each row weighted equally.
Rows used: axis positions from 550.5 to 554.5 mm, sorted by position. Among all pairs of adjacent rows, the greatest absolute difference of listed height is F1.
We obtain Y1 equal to 0.7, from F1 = 0.73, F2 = 9.1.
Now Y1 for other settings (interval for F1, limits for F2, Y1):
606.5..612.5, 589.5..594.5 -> 1.6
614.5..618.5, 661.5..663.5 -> 0.6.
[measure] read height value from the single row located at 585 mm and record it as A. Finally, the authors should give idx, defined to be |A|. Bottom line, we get 8.52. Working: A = 8.516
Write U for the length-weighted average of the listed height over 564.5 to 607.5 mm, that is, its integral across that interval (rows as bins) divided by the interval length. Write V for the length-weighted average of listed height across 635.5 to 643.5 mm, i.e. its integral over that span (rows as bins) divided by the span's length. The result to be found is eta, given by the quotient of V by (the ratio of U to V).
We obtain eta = 9.8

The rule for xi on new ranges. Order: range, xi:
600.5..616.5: 610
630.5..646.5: 631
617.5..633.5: 619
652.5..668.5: 664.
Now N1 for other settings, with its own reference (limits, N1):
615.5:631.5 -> 631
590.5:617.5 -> 617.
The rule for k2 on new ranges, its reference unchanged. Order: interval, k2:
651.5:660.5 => 657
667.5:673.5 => 672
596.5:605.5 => 603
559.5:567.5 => 566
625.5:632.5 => 631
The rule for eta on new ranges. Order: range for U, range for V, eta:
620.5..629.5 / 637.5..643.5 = 9.5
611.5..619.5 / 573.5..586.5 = 8.4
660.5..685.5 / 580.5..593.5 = 9.5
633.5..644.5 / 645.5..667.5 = 8.2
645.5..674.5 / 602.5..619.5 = 9.5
